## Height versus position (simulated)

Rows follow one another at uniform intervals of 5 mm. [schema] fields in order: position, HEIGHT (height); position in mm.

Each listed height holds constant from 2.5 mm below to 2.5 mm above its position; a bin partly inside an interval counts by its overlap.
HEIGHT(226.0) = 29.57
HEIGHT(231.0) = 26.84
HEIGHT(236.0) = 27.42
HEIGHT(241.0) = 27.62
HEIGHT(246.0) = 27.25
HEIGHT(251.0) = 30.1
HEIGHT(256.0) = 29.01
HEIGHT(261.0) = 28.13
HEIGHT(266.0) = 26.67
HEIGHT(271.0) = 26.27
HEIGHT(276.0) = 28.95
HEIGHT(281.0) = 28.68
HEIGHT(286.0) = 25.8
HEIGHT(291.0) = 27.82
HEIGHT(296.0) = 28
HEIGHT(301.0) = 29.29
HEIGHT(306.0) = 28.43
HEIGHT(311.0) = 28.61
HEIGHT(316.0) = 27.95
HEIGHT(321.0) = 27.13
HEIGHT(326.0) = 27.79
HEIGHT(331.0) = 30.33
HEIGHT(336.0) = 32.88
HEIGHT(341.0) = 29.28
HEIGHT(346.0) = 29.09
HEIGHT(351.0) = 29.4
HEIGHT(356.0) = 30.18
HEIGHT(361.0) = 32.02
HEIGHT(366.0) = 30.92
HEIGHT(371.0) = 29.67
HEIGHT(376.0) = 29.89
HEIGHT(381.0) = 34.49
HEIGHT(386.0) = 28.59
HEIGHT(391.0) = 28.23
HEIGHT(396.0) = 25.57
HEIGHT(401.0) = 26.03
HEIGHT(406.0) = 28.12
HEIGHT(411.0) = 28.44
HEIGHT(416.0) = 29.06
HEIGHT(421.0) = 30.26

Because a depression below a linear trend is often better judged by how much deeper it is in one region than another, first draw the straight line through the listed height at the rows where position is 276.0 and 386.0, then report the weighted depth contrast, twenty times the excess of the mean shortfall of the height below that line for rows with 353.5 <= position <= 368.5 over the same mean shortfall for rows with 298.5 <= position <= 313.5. -49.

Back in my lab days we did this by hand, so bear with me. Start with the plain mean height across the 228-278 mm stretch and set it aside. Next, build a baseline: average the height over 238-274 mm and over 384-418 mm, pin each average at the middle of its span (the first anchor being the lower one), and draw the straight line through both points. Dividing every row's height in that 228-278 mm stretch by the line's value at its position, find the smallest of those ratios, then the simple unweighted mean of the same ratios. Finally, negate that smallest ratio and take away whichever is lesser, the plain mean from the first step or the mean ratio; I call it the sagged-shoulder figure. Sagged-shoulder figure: -1.94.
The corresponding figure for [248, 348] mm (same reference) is -1.95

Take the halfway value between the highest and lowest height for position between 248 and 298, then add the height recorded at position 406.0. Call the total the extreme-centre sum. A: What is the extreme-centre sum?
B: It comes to 56.1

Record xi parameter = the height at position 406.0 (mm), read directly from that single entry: 28.12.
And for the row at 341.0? 29.28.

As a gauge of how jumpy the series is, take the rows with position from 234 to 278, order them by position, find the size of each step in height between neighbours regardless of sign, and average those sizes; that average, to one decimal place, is 1.2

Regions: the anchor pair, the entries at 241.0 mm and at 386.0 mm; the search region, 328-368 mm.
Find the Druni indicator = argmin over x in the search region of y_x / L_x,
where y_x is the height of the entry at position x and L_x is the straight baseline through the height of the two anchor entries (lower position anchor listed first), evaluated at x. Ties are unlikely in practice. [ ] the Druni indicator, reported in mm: 346.0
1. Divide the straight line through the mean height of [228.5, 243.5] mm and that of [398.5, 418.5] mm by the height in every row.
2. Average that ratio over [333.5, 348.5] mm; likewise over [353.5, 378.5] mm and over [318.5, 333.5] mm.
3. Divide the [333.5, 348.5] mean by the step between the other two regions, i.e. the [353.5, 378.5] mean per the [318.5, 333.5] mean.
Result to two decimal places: 0.98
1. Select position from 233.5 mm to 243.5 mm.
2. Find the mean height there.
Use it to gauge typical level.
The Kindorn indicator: 27.5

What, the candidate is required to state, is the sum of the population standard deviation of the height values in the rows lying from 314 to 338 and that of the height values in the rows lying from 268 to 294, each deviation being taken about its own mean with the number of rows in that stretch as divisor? 3.4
